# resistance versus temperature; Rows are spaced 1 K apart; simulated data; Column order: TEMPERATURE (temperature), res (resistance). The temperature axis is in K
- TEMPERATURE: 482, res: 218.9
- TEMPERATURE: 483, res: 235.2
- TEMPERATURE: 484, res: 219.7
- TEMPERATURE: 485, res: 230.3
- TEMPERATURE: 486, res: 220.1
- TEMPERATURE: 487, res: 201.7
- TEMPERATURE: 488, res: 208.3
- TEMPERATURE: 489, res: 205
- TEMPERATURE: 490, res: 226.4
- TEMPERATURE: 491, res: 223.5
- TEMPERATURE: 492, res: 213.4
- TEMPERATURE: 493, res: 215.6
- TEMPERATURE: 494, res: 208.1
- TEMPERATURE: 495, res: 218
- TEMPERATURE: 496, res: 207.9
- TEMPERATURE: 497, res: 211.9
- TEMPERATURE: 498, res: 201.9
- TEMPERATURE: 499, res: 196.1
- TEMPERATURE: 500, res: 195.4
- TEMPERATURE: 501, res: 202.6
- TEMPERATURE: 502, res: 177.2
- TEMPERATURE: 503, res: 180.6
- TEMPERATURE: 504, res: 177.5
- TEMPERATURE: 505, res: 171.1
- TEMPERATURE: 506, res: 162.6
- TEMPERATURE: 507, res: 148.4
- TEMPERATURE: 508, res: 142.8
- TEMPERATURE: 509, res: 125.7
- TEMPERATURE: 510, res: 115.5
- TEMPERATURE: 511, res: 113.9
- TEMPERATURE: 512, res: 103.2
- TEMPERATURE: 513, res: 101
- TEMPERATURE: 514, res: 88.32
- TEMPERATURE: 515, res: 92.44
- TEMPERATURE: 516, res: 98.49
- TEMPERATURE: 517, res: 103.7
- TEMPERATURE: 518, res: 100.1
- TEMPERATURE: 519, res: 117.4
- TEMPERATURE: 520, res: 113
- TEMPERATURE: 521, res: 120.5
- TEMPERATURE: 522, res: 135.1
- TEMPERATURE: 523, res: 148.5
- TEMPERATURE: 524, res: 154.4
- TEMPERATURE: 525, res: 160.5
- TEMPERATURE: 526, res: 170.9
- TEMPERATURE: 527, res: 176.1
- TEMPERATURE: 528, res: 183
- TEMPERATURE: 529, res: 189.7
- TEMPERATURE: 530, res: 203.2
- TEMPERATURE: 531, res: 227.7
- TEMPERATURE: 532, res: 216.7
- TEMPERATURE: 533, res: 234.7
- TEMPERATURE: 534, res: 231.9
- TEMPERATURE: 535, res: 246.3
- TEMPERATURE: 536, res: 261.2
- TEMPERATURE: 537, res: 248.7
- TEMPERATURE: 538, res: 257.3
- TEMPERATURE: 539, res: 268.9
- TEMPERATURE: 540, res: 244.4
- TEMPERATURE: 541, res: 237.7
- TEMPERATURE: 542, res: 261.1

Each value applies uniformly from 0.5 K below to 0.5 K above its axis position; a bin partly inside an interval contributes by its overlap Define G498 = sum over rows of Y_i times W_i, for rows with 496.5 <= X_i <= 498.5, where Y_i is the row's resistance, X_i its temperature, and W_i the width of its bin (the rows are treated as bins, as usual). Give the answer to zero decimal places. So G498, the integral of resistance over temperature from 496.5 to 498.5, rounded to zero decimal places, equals 414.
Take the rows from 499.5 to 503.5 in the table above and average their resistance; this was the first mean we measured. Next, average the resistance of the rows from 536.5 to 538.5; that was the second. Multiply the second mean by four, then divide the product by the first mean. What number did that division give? 5.4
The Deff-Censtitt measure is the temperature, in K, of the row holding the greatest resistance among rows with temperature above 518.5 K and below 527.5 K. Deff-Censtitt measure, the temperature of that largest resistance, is 527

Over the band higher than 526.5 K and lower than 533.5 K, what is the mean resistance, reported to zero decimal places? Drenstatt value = 204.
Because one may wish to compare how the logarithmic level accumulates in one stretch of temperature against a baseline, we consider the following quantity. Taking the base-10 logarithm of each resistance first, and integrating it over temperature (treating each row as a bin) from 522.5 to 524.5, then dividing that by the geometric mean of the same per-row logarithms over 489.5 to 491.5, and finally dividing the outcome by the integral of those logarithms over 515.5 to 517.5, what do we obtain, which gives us 0.46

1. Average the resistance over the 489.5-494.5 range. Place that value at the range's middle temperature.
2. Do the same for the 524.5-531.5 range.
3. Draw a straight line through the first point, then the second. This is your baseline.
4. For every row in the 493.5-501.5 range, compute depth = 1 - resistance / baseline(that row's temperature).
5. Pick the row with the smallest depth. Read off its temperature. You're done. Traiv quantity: 495 K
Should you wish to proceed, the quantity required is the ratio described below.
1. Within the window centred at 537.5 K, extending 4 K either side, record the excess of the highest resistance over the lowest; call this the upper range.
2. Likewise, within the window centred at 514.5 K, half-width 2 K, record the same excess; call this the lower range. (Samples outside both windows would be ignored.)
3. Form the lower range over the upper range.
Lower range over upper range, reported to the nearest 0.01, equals 0.34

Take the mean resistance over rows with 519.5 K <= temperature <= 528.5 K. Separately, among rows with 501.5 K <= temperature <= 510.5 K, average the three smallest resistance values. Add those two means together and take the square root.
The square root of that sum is 16.7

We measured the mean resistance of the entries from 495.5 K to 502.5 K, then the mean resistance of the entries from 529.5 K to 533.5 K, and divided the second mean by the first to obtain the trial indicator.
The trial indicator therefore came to 1.1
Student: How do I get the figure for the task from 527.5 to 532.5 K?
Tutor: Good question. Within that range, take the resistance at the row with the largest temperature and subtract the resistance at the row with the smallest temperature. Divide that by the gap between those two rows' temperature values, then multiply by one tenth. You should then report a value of 0.8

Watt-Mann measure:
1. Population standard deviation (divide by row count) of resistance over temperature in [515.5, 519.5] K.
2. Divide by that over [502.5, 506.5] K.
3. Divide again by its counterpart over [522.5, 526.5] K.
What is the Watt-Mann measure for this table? 0.13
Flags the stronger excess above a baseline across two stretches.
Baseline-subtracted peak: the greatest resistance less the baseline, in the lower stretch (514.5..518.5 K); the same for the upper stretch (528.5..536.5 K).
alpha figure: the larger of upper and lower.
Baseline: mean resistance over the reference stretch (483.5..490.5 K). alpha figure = 45.3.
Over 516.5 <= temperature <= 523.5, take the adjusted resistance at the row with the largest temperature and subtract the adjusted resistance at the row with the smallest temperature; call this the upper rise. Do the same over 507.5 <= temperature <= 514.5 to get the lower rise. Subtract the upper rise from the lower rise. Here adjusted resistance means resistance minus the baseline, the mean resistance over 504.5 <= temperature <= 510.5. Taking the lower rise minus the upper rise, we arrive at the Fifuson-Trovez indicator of -99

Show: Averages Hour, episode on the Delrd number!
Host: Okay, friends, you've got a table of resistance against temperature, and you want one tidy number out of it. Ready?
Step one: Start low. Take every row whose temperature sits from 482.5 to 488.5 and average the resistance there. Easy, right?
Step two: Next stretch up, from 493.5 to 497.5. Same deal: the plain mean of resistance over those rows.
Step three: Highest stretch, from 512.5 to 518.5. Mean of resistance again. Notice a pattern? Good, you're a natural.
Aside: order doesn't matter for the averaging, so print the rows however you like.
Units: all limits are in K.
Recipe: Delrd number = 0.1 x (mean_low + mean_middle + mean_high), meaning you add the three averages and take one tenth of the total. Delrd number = 52.8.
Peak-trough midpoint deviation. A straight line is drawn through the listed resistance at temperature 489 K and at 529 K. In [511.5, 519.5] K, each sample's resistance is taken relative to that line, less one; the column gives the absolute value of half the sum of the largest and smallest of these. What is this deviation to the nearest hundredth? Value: 0.47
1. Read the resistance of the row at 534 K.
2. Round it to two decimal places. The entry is 231.90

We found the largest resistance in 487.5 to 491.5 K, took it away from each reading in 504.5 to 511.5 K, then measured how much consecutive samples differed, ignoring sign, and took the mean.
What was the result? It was 10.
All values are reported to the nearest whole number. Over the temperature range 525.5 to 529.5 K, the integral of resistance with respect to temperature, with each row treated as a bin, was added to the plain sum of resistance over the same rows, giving 1439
